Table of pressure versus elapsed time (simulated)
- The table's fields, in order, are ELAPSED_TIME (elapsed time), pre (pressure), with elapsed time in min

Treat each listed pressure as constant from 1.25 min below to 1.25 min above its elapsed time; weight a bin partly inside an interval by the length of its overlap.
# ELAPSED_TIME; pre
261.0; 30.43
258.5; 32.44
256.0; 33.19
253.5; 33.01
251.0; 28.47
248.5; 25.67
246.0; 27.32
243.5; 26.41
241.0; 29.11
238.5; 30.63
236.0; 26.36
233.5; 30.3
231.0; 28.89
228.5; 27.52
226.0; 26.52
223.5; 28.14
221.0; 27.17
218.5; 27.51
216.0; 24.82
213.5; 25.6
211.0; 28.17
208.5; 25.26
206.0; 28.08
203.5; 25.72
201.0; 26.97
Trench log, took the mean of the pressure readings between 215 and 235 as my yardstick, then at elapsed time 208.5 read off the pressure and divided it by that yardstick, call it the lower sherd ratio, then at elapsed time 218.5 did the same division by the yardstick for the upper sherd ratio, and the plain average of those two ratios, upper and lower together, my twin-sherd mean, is 0.96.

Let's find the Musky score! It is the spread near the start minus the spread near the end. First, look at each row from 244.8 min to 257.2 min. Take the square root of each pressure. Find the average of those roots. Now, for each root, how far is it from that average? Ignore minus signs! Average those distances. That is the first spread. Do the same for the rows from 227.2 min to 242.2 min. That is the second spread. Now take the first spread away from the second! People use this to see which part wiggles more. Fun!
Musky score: -0.14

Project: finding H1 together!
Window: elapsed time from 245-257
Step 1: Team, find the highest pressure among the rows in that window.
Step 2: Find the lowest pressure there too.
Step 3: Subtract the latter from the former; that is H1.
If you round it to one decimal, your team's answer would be 7.5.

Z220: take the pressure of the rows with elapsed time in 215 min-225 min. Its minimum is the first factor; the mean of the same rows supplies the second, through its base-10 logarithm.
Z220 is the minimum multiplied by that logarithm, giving 35.5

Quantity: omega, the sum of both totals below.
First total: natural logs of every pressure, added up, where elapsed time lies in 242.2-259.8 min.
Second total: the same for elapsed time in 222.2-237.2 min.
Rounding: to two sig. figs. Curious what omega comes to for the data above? 44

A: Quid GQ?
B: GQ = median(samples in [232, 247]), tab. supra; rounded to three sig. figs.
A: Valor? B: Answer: 28.2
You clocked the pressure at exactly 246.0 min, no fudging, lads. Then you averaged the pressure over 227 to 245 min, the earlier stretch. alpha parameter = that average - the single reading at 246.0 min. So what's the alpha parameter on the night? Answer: 1.1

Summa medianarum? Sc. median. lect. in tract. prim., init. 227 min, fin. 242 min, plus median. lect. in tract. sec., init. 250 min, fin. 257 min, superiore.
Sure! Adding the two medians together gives 62.0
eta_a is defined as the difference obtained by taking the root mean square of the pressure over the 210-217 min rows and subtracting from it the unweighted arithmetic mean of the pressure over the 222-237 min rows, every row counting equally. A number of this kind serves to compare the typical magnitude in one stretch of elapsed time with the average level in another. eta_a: -1.7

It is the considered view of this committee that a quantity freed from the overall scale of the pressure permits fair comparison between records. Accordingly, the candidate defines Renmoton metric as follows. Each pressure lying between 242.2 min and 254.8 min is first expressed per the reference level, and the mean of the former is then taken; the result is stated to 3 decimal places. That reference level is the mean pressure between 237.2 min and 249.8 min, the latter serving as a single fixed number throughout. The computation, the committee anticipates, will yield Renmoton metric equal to 1.013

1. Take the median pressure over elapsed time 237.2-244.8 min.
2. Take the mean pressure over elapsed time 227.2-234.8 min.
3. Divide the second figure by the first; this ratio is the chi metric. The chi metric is 0.99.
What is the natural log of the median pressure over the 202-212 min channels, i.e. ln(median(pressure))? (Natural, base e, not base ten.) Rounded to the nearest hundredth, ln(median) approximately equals 3.29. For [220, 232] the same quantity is 3.31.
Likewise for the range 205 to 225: 3.31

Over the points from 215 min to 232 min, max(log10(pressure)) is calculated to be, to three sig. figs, 1.46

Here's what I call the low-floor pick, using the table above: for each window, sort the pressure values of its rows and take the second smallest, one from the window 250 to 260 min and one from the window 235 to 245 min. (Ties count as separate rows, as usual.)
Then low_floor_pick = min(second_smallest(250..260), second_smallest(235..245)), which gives 26.4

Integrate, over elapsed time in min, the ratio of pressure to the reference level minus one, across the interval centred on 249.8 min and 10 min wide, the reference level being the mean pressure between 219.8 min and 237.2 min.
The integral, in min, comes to 0.3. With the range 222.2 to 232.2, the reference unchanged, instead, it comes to 0.0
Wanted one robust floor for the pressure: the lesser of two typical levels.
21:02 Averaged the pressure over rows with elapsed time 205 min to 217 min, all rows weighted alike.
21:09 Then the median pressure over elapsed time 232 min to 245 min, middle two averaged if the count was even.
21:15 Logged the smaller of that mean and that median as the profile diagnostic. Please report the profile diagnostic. 26.4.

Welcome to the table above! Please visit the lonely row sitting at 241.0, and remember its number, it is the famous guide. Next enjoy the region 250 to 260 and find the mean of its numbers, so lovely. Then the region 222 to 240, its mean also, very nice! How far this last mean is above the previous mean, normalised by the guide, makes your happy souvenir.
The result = -0.12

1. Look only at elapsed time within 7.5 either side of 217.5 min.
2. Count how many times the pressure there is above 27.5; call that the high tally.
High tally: 3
